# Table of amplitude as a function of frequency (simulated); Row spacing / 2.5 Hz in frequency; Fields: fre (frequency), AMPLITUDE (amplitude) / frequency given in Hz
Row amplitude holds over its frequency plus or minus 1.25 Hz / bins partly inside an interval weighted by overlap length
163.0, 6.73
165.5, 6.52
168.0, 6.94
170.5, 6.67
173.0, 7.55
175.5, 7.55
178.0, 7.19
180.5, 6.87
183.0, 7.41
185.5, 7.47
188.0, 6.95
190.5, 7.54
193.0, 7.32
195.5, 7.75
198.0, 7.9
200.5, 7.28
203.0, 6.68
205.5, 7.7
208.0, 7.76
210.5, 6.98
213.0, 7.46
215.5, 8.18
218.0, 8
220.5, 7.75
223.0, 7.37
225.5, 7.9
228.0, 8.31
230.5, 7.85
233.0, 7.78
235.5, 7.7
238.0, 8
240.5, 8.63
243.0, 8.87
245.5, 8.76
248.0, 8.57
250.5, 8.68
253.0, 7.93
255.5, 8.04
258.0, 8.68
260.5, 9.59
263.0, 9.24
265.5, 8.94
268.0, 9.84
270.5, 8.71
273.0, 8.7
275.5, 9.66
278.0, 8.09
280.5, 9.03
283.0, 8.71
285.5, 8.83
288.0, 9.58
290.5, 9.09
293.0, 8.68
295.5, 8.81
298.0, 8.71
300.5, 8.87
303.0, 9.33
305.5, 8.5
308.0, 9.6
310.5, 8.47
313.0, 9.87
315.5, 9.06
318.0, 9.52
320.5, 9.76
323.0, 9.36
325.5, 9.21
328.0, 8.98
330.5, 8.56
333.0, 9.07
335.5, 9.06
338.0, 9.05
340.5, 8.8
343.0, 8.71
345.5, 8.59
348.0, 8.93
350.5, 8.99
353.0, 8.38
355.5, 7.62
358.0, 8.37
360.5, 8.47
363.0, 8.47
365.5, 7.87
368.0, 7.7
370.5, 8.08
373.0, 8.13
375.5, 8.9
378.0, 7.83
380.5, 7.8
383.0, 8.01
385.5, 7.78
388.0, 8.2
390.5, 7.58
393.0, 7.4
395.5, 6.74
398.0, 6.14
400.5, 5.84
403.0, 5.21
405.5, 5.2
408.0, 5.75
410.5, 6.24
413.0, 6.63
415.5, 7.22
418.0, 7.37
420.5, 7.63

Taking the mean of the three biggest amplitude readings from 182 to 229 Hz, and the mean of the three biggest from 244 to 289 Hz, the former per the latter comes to 0.84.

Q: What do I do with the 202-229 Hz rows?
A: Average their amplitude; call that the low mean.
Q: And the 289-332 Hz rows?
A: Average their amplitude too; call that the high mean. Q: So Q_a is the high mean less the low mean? 1.4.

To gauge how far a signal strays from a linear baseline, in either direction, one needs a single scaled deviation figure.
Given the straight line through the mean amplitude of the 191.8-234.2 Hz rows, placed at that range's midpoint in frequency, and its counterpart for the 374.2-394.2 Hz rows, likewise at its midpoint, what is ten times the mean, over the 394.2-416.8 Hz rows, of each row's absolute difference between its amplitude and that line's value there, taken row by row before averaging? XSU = 19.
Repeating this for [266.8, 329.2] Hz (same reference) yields 13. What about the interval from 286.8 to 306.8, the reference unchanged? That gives 12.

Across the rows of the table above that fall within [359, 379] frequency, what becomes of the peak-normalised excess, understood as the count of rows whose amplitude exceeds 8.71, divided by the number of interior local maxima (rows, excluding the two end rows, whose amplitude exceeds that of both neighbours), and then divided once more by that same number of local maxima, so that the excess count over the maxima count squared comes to 1.0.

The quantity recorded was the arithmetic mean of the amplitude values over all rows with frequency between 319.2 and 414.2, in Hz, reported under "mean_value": 7.93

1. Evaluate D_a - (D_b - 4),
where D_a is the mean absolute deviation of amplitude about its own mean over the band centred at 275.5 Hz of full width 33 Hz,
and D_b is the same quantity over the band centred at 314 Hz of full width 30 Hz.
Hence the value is 4.03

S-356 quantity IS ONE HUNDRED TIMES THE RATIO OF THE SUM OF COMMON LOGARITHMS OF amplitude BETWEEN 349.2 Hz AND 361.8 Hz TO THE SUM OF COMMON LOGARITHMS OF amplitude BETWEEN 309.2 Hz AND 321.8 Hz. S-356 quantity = 95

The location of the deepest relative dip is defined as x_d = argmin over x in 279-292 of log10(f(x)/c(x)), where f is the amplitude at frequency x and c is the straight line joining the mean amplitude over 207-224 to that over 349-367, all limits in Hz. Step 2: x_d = 283.0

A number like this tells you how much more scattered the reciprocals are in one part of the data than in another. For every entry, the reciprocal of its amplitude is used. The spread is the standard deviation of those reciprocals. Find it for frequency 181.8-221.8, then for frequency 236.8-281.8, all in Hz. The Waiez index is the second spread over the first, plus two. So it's 2.98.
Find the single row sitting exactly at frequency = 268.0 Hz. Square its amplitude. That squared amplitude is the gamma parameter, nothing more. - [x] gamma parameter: 97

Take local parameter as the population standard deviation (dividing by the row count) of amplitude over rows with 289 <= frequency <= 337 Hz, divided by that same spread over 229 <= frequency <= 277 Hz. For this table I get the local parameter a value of 0.6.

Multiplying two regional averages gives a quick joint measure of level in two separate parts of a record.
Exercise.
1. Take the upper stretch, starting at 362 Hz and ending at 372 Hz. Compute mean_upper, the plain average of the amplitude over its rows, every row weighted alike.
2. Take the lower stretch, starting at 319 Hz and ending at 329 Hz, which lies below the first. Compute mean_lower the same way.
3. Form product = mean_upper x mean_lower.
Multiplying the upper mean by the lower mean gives 75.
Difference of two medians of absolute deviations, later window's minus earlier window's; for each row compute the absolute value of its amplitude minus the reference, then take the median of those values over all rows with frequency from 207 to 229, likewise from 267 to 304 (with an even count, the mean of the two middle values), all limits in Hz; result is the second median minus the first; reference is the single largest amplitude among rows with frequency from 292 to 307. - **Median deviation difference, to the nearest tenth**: -1.1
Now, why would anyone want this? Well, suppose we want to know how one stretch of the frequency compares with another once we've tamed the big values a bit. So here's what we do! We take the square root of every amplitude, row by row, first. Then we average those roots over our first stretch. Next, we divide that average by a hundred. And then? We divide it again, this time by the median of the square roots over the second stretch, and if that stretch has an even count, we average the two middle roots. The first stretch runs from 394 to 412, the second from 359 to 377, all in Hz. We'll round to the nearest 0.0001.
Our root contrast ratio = 0.0085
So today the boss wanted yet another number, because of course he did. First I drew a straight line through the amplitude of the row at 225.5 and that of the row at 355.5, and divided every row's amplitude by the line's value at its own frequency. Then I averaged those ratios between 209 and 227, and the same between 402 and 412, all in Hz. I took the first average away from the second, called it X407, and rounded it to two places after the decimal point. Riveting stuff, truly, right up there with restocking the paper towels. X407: -0.22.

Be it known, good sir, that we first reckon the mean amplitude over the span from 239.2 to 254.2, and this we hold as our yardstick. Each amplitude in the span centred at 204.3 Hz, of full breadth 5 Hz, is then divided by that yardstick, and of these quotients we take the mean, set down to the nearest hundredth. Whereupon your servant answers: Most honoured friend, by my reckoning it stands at 0.84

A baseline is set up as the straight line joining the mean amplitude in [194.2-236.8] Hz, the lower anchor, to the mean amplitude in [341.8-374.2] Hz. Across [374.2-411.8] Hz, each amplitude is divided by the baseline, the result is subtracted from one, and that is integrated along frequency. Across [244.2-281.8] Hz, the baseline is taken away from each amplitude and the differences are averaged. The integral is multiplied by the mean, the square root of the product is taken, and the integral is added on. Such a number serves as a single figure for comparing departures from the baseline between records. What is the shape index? 9.2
